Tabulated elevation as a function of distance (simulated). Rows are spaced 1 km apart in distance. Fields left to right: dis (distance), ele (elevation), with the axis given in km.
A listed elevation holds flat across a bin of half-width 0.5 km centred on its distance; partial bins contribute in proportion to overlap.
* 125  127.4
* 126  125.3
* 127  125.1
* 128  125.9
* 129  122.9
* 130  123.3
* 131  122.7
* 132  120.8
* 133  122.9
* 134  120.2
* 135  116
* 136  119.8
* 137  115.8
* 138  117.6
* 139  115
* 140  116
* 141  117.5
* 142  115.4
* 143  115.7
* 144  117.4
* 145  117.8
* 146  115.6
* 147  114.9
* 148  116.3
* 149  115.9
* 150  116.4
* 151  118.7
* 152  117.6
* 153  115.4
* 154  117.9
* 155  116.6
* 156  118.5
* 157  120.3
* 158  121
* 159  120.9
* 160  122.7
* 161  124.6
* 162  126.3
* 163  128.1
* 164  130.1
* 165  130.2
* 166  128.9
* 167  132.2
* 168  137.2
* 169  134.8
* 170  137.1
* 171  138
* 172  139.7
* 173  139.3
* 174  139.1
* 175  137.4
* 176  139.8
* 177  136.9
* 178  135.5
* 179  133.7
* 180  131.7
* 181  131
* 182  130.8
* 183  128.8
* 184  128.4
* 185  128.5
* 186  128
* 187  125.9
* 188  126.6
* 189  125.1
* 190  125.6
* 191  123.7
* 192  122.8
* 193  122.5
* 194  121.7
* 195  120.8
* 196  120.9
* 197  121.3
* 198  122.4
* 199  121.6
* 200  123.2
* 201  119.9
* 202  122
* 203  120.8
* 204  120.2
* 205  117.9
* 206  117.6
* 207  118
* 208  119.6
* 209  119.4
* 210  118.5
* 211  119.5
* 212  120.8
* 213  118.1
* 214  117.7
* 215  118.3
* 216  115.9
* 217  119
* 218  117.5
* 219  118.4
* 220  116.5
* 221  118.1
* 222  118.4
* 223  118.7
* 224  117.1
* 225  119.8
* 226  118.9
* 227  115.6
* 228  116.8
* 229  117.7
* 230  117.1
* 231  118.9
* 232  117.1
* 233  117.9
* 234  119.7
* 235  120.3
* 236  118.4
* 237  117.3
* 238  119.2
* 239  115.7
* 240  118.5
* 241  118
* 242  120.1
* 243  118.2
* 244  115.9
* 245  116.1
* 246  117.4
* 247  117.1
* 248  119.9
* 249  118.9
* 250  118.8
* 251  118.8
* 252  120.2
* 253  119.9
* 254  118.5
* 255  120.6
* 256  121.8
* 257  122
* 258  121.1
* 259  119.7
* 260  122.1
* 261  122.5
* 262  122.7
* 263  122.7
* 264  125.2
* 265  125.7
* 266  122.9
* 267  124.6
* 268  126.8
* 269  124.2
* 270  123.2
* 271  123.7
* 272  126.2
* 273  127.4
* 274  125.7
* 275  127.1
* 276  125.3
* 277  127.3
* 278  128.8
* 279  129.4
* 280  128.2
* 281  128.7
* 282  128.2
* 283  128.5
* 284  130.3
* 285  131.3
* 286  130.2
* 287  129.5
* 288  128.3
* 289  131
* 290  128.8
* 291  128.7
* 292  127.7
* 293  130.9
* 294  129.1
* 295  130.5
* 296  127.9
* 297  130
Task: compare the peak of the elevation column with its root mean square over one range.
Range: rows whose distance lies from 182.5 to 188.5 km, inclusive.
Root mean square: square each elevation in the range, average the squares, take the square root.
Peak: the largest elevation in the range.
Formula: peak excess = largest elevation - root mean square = 1.10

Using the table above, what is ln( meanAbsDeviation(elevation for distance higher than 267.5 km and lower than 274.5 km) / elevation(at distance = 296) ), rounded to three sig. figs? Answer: -4.53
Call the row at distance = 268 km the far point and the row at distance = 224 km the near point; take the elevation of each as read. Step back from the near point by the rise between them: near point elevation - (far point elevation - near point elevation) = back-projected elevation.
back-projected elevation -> 107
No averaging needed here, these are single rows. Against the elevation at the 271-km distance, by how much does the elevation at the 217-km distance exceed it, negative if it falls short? -4.7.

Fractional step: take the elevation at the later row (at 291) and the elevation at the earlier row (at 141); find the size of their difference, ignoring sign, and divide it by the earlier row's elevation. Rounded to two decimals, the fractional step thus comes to 0.10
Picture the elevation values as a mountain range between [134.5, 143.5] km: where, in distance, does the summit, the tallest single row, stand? 136 km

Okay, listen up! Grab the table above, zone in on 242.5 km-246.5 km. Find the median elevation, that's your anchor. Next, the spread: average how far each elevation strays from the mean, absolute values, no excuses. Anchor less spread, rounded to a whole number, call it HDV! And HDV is 116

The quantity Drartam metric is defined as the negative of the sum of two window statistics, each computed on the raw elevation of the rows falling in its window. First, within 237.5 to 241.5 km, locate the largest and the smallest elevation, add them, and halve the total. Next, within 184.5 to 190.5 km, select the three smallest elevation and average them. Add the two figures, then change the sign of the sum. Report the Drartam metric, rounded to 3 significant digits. -243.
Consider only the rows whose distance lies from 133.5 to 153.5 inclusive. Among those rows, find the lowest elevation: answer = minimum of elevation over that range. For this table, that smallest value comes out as 114.9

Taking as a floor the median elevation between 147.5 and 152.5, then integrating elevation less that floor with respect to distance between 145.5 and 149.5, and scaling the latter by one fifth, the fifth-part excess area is -1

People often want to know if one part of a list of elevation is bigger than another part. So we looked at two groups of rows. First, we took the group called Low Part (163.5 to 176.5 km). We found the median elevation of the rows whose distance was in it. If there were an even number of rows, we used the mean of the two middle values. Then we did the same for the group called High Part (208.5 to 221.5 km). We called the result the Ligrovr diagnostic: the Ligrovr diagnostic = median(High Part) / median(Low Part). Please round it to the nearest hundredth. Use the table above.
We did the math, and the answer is 0.86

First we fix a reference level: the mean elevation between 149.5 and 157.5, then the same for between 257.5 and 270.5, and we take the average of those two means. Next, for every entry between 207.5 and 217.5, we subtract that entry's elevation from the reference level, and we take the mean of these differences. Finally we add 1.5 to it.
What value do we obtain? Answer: 3.3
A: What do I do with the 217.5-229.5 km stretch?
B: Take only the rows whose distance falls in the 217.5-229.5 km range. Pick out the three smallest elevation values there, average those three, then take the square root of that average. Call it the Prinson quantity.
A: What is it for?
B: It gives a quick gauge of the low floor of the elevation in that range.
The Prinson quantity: 10.8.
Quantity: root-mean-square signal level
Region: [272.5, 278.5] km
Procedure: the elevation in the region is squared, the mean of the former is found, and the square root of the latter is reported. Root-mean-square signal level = 127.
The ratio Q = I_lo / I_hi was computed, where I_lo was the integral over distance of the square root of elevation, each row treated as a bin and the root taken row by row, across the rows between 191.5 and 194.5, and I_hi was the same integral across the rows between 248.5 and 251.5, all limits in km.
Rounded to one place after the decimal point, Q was 1.0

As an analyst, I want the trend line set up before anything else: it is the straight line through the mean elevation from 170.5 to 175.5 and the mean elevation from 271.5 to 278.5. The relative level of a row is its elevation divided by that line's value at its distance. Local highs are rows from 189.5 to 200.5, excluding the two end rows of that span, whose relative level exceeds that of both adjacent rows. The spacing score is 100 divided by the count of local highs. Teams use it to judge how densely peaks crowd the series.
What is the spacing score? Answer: 100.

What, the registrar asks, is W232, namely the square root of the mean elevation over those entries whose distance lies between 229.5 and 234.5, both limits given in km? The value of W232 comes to 10.9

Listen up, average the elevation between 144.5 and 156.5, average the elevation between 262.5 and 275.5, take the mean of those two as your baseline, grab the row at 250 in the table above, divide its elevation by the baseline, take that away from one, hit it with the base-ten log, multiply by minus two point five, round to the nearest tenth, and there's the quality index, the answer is 4.4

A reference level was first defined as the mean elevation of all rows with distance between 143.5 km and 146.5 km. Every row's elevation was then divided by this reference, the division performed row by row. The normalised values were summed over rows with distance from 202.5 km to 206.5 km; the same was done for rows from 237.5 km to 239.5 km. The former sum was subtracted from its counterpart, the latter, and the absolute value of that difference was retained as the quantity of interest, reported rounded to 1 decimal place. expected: 2.1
